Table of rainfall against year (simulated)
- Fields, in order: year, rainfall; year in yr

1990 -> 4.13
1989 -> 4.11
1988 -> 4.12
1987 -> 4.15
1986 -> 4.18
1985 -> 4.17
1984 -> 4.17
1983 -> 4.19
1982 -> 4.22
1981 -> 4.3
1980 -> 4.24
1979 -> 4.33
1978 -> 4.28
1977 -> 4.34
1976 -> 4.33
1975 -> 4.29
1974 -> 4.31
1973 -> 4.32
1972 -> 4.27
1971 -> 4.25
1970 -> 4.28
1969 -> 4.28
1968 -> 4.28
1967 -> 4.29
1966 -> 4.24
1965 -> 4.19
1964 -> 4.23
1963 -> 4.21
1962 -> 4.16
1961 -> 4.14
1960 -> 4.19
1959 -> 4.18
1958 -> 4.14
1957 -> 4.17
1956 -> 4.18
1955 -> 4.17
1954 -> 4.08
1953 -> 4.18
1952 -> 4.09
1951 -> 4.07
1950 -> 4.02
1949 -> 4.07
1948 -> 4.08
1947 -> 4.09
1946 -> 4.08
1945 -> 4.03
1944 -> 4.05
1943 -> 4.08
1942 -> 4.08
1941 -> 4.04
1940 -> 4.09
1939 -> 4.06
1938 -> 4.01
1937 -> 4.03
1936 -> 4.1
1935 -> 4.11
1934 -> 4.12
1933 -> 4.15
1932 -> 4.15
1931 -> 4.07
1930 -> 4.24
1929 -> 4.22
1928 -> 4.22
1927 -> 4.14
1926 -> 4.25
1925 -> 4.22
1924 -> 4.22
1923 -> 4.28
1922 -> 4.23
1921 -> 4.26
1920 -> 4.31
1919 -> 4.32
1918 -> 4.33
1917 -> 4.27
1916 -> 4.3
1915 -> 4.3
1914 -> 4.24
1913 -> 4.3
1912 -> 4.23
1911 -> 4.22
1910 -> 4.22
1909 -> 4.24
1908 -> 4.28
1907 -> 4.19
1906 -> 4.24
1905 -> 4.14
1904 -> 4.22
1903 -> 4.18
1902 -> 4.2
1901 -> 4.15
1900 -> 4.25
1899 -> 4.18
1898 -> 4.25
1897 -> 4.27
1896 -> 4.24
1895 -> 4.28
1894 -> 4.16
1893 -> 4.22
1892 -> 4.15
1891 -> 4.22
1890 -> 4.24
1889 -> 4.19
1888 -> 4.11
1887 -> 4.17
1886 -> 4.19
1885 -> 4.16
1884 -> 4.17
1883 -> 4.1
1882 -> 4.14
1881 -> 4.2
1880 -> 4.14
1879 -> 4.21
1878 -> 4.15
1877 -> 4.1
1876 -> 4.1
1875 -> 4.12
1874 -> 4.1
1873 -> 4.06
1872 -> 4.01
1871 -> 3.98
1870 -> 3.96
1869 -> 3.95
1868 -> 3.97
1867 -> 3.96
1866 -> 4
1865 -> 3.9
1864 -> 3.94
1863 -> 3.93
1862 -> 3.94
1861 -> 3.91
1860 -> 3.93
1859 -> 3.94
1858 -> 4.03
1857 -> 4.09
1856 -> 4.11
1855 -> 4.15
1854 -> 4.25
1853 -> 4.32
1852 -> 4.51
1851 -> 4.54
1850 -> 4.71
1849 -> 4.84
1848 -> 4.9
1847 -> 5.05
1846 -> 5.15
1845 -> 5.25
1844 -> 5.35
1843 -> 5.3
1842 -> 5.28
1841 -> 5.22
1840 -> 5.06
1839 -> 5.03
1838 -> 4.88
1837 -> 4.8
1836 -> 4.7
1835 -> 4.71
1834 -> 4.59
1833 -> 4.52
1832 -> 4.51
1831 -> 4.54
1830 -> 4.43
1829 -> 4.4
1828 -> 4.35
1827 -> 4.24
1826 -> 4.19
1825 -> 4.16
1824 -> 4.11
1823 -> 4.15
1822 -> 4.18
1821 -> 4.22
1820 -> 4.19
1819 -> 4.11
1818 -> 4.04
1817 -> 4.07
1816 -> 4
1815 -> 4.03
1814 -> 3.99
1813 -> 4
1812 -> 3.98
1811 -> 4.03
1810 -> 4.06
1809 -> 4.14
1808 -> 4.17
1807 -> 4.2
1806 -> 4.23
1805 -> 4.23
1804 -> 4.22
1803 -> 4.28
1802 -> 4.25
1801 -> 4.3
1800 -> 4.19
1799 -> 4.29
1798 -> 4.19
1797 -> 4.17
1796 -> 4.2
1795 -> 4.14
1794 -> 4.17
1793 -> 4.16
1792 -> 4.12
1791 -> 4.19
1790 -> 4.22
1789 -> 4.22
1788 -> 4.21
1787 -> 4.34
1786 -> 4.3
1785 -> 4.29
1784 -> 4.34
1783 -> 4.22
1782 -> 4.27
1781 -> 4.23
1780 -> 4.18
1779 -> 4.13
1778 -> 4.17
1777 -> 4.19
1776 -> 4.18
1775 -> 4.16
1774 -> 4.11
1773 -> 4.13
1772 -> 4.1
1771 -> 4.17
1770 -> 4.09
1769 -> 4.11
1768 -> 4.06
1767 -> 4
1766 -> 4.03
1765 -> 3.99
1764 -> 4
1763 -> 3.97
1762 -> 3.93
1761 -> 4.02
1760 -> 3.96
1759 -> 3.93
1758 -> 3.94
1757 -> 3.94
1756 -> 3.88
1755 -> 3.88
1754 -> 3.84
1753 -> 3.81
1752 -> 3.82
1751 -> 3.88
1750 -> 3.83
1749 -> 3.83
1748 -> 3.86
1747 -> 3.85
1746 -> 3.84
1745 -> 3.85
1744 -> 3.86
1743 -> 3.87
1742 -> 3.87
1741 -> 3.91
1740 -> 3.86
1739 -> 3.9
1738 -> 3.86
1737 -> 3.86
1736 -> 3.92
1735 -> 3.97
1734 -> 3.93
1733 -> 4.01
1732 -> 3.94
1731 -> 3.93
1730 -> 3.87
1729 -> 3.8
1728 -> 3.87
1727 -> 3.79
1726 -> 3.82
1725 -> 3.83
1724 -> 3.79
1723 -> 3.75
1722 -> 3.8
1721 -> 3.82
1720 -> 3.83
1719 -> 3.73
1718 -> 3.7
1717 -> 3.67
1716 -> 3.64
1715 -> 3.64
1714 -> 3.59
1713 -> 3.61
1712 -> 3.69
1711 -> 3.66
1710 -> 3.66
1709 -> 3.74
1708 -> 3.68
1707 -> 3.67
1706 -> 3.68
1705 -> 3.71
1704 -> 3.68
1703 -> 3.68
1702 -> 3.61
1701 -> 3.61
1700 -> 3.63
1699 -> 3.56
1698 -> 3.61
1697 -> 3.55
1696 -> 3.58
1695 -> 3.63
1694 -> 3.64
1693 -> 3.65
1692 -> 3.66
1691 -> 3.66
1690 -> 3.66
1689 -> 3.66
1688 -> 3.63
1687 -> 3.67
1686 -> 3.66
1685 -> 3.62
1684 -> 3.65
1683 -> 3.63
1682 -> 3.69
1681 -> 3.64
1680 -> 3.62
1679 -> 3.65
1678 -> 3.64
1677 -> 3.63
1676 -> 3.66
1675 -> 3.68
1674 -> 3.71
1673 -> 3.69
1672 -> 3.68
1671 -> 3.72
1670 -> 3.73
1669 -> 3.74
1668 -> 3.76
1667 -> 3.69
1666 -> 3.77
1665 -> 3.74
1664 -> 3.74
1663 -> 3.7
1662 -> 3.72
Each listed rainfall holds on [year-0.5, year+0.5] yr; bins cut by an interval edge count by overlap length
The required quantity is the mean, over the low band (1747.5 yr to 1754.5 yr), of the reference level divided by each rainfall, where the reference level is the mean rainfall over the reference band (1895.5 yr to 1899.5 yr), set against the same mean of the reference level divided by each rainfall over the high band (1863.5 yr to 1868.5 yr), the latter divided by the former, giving 0.971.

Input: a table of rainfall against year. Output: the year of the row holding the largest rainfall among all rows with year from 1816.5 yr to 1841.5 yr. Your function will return 1841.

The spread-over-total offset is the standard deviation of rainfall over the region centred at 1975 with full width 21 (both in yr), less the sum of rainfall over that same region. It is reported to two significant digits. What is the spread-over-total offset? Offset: -90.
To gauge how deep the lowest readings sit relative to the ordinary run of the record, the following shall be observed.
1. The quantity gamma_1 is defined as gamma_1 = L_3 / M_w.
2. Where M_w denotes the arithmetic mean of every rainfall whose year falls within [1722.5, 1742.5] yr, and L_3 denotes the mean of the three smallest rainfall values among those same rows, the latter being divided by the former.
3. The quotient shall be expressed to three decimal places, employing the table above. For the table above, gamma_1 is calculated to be 0.975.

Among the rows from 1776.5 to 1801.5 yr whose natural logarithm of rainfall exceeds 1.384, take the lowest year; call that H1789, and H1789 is 1777 yr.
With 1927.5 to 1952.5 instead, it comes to 1928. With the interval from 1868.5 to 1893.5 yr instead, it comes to 1872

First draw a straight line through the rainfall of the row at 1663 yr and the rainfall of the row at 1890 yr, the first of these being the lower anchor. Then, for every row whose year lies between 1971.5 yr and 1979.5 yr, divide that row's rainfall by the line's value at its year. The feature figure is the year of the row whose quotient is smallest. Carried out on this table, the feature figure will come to 1978 yr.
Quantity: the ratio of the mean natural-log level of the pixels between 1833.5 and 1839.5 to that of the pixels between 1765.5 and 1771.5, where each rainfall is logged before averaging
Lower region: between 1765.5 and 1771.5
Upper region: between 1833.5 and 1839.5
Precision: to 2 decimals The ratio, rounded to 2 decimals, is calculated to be 1.11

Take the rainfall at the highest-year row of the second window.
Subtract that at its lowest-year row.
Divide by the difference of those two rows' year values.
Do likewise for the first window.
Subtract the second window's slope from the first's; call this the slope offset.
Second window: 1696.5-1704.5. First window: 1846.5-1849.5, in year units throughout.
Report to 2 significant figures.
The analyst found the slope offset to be -0.12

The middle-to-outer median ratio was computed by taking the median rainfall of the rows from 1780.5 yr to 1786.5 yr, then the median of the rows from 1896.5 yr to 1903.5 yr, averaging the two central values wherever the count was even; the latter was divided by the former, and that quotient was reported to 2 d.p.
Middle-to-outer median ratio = 0.98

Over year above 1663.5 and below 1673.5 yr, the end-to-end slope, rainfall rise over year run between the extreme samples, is -0.006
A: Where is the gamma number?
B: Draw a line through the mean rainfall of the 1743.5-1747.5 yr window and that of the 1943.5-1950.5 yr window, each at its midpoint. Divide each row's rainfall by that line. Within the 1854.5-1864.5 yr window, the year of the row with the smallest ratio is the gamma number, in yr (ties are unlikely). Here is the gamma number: 1861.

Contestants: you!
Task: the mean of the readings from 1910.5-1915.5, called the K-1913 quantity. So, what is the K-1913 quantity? 4.26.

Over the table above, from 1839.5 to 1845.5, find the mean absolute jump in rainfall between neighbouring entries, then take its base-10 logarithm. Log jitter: -1.11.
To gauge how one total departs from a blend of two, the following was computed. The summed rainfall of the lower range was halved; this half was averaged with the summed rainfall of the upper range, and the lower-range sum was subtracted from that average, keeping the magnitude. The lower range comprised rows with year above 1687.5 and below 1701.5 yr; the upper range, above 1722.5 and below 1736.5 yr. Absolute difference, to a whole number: 11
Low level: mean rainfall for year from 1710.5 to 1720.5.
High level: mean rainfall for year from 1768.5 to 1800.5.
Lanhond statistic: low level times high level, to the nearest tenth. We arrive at 15.4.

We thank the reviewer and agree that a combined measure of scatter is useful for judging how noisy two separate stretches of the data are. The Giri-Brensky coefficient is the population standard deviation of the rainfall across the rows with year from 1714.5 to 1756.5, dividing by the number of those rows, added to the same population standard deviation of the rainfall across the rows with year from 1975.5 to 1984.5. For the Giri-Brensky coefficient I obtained 0.14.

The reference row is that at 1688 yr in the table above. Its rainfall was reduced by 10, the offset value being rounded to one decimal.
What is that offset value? -6.4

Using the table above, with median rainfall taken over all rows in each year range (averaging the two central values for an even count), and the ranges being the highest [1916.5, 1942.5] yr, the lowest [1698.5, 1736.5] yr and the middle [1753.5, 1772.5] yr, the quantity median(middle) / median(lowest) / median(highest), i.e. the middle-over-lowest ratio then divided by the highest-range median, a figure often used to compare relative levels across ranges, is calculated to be 0.256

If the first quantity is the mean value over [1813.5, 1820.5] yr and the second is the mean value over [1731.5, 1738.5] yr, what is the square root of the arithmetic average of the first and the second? 2.00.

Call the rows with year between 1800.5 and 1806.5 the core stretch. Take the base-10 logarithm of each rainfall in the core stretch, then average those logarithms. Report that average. 0.63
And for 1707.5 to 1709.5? 0.57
